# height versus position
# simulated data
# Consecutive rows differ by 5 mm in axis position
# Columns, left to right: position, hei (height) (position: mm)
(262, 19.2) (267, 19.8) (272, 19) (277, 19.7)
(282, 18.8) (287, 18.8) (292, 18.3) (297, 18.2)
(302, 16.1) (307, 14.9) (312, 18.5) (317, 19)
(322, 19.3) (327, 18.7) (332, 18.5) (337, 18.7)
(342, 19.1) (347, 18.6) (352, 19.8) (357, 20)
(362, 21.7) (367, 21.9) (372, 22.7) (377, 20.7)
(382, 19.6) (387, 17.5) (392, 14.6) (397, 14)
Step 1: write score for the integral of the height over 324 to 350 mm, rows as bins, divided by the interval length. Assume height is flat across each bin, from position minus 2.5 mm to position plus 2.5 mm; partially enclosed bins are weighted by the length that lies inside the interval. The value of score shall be 18.8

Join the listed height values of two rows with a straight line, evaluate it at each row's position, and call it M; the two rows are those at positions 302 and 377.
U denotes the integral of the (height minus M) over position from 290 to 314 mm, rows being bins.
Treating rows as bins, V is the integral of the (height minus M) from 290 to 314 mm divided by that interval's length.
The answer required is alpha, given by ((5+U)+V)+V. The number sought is 32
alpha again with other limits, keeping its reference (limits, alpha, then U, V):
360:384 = 30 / 23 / 0.95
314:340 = 39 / 31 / 1.21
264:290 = 135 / 121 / 4.64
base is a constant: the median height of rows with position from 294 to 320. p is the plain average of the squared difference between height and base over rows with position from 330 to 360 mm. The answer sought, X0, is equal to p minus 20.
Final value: -18.8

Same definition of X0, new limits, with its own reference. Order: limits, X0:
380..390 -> -18.8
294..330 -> -17.5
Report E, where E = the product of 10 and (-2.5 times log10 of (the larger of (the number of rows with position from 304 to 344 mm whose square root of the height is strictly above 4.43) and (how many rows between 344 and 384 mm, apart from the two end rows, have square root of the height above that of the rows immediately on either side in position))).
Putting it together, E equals 0.0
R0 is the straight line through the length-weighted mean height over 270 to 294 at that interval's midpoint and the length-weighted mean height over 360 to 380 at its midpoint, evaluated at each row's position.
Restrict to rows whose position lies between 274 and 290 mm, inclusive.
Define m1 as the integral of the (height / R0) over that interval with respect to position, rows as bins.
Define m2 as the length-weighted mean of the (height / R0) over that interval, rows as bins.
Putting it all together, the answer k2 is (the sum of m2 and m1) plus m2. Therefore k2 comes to 18.1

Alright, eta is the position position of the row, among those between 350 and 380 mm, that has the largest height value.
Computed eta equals 372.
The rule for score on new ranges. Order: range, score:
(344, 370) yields 20.4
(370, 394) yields 19.0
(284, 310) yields 17.3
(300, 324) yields 17.6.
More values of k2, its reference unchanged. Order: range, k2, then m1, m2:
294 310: 15.2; 13.5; 0.85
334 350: 16.3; 14.5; 0.90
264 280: 18.8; 16.7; 1.05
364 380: 18.0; 16.0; 1.00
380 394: 12.4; 10.9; 0.78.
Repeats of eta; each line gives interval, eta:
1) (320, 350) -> 322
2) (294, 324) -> 322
